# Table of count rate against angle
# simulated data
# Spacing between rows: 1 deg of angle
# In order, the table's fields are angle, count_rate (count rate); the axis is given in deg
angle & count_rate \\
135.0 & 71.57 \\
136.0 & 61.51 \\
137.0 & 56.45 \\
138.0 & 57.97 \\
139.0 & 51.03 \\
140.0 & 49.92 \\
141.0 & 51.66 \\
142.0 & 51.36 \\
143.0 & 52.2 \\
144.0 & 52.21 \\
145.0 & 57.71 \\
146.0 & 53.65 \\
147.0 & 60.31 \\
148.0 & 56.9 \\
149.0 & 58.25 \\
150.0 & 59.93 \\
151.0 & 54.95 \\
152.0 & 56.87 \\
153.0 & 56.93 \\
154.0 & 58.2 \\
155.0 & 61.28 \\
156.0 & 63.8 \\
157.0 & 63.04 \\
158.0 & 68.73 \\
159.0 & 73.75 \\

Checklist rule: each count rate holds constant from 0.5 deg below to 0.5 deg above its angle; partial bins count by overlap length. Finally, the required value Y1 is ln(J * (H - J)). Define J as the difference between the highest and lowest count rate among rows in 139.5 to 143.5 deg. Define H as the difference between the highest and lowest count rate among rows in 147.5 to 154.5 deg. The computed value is 1.8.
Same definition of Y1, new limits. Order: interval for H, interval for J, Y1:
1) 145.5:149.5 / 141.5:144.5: 1.6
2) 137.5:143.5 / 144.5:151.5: 2.2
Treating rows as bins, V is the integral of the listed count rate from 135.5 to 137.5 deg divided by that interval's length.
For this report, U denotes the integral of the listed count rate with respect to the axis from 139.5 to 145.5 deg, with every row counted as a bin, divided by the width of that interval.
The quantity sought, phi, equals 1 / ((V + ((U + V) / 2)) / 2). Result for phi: 0.0174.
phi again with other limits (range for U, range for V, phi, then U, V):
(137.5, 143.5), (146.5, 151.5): 0.0177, 52.4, 58.1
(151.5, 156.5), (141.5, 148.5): 0.0178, 59.4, 54.9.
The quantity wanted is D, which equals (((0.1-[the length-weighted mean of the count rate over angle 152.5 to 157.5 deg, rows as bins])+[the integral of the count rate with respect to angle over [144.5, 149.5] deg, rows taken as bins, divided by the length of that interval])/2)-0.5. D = -2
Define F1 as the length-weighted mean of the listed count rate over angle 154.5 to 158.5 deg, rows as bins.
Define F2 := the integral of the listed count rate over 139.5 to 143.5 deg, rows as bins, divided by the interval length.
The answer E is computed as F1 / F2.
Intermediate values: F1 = 64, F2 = 51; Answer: 1.25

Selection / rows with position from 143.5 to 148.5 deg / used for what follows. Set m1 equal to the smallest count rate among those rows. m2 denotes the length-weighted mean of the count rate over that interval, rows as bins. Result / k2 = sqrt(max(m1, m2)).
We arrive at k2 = 7.5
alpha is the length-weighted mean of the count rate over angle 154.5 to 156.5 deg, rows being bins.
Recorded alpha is 62.5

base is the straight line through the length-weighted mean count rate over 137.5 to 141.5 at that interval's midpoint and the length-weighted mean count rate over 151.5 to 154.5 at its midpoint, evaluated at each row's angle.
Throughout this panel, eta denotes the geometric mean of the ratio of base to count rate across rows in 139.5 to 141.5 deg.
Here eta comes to 1.04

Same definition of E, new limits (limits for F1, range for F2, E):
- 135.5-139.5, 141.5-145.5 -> 1.06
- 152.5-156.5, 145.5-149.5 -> 1.05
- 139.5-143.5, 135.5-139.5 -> 0.90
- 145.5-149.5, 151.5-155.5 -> 0.98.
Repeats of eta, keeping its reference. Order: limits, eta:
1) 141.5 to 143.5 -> 1.04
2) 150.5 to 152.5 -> 1.02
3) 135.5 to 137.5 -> 0.88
